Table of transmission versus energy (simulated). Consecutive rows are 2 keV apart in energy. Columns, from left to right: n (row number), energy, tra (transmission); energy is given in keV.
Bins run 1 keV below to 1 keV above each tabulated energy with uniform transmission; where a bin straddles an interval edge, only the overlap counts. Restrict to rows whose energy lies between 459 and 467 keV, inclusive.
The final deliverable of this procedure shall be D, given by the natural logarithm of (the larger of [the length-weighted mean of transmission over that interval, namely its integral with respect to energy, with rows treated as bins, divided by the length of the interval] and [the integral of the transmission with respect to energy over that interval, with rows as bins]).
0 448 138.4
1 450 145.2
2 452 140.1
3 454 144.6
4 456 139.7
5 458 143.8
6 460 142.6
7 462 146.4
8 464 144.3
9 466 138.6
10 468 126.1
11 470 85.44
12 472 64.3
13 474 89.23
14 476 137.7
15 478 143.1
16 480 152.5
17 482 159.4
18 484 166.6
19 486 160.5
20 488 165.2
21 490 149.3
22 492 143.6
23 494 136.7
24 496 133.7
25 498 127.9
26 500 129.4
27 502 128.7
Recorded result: 7.04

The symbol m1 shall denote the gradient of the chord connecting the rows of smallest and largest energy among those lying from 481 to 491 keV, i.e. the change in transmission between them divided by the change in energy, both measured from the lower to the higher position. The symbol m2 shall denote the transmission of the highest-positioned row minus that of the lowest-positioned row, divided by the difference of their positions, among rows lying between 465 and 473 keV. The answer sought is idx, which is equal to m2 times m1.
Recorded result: 16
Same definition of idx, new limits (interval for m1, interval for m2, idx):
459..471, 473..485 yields -44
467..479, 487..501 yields -5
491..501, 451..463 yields -1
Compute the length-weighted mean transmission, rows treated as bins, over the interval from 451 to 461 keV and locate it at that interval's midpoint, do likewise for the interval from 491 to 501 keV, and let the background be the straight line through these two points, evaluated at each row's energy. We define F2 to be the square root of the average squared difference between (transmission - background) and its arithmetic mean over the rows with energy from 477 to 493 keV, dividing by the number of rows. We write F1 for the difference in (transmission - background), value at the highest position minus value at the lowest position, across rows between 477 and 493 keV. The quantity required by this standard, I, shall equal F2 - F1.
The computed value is 5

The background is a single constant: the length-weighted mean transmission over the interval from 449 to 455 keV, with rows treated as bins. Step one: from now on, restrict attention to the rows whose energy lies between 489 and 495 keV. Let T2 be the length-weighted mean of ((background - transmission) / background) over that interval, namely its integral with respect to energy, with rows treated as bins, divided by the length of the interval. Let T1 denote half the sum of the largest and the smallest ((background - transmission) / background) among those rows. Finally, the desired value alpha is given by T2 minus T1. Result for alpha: -0.001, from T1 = 0.00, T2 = 0.001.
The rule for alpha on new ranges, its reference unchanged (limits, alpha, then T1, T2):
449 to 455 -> -0.005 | 0.00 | 0.000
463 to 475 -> -0.026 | 0.27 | 0.246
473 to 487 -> -0.113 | 0.11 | -0.006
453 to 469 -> -0.031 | 0.05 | 0.018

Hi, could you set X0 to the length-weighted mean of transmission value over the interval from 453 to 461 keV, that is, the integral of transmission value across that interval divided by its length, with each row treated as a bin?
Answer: 143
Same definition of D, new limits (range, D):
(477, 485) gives 7.13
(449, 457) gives 7.04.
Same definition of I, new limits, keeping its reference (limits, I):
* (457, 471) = 76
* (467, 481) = 3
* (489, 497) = 20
